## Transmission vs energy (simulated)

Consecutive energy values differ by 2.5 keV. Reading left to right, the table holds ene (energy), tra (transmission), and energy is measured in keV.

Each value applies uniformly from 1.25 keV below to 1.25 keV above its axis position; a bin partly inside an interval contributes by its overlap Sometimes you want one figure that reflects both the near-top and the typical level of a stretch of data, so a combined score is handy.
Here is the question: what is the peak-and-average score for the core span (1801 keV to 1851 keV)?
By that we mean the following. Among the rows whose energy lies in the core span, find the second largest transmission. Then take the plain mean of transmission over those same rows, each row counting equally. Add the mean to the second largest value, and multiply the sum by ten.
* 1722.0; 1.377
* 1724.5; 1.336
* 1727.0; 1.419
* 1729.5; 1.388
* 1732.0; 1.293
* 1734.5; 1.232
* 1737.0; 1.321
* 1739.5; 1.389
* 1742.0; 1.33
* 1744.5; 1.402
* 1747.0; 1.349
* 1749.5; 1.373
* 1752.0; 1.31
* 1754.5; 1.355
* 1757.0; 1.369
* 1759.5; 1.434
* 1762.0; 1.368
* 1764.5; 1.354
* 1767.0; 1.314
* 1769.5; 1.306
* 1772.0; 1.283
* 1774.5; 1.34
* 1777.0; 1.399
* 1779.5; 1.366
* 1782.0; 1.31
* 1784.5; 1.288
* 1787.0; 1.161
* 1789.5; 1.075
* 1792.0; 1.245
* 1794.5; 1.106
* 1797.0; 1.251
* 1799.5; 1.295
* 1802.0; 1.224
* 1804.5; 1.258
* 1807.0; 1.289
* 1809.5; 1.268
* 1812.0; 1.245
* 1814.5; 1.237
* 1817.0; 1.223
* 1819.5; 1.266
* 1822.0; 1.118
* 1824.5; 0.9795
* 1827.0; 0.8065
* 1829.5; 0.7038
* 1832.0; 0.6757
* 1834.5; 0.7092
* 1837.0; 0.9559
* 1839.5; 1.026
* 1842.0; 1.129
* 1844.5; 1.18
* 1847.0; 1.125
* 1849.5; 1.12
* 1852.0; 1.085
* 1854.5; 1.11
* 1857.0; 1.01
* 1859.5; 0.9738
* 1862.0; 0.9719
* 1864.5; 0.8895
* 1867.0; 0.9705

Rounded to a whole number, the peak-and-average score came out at 23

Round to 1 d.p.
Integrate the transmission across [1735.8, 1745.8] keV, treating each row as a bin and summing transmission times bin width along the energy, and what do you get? 13.6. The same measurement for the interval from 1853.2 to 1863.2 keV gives 10.2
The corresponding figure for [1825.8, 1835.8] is 7.2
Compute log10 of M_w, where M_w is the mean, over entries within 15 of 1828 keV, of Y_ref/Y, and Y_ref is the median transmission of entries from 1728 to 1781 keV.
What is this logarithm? 0.16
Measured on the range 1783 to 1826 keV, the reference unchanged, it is 0.05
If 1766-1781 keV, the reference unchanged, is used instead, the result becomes 0.01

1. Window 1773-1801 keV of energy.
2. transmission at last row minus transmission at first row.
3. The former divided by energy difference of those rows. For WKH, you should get -0.002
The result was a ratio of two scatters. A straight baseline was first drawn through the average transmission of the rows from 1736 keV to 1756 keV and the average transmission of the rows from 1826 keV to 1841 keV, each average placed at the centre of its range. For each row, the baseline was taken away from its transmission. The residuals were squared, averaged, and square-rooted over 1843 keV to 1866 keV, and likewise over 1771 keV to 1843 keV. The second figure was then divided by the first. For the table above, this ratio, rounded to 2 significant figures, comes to 0.60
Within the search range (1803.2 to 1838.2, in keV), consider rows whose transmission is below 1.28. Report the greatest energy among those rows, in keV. 1837.0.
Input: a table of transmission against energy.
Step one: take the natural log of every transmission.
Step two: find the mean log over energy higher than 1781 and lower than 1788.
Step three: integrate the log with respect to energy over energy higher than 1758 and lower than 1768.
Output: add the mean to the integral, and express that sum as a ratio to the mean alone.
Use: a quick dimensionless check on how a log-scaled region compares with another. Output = 14.9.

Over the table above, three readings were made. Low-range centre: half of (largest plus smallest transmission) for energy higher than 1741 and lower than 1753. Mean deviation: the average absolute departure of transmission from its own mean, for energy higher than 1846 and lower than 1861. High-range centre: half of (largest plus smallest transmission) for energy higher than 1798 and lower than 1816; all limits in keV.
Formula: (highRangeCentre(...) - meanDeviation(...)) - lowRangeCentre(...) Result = -0.15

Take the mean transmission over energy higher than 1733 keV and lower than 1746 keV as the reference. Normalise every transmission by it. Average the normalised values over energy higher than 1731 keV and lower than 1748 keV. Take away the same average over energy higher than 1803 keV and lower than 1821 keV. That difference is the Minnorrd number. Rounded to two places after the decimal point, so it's 0.06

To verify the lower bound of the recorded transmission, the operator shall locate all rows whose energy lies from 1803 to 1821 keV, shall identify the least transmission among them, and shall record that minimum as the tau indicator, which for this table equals 1.223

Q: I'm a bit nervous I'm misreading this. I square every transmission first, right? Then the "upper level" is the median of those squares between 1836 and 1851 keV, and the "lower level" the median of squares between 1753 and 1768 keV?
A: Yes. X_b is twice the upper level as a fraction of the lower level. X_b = 1.4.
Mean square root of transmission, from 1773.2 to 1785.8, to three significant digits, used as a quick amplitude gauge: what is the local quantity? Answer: 1.16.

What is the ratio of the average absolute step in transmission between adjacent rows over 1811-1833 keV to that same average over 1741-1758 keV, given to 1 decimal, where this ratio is 1.8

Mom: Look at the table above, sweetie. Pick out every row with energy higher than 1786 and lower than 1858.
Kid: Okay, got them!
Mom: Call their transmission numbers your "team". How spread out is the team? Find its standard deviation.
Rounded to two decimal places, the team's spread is 0.18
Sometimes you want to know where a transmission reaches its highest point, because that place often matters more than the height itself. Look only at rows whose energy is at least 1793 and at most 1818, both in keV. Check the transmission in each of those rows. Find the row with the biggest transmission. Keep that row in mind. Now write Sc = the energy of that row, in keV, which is 1799.5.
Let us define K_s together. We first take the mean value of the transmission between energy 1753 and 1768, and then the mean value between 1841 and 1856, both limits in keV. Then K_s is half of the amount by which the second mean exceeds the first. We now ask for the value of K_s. -0.12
